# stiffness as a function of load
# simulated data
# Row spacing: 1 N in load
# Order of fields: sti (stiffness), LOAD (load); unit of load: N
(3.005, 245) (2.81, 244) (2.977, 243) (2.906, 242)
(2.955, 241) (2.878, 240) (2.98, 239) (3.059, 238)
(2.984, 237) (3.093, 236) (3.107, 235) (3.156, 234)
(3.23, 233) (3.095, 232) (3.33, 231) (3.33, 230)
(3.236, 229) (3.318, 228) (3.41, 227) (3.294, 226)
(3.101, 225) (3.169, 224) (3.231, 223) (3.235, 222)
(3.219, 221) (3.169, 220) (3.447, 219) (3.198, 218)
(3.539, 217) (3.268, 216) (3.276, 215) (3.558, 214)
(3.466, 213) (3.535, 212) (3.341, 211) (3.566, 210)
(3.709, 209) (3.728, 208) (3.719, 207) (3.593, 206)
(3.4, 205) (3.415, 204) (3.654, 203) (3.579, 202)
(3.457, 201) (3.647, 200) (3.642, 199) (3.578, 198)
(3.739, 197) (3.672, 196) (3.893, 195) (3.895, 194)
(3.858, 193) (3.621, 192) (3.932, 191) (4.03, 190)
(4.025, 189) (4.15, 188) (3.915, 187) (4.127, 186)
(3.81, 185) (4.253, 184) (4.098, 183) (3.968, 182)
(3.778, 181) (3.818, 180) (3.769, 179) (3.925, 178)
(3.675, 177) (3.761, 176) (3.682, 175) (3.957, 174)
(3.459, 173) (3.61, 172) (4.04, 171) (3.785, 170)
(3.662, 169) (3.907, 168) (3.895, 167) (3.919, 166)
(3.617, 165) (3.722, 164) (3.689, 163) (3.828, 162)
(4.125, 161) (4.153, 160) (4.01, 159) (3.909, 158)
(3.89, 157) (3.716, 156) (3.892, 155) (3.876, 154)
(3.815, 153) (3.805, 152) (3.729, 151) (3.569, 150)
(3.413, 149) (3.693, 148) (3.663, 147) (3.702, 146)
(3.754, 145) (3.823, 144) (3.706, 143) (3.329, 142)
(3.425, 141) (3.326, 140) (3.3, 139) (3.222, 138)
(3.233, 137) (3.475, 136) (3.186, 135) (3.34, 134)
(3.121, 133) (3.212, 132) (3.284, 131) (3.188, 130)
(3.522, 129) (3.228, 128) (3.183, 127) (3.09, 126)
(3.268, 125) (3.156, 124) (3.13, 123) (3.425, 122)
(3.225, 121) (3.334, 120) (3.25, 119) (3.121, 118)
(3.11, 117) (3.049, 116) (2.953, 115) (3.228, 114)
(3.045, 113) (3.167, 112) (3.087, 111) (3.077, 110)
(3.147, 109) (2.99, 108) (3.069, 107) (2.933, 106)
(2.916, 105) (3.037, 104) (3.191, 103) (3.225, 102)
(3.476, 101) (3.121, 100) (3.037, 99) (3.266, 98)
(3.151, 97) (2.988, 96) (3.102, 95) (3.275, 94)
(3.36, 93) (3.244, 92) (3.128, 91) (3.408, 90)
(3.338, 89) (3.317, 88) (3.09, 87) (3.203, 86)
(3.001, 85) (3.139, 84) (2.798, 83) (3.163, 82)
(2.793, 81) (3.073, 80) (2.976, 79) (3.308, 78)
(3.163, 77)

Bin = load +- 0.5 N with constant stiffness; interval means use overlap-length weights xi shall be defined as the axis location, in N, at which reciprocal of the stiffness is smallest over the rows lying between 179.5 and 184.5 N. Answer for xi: 184 N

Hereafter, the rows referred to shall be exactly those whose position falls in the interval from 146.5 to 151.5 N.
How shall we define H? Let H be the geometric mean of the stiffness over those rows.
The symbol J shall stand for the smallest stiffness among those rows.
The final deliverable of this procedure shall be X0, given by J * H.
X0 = 12.3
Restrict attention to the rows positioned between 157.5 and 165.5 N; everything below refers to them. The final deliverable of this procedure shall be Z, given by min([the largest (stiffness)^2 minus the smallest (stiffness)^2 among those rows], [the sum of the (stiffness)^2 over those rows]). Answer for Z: 4.16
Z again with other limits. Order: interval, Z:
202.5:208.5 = 2.34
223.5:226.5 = 1.23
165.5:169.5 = 1.95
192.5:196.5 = 1.69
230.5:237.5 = 2.18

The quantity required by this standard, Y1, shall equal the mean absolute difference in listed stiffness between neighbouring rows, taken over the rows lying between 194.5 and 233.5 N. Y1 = 0.126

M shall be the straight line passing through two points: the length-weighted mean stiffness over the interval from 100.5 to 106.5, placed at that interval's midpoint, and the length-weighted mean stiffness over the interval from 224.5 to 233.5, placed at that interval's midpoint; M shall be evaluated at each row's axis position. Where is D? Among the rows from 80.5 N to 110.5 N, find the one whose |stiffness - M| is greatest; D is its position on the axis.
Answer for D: 101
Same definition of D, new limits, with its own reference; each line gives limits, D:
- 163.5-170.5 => 166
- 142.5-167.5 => 160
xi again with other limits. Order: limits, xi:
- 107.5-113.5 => 112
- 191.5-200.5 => 194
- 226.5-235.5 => 227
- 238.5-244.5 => 239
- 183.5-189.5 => 184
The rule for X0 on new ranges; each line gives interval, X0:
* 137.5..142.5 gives 10.7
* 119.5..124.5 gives 10.2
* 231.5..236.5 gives 9.7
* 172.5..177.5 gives 12.8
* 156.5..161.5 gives 15.6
